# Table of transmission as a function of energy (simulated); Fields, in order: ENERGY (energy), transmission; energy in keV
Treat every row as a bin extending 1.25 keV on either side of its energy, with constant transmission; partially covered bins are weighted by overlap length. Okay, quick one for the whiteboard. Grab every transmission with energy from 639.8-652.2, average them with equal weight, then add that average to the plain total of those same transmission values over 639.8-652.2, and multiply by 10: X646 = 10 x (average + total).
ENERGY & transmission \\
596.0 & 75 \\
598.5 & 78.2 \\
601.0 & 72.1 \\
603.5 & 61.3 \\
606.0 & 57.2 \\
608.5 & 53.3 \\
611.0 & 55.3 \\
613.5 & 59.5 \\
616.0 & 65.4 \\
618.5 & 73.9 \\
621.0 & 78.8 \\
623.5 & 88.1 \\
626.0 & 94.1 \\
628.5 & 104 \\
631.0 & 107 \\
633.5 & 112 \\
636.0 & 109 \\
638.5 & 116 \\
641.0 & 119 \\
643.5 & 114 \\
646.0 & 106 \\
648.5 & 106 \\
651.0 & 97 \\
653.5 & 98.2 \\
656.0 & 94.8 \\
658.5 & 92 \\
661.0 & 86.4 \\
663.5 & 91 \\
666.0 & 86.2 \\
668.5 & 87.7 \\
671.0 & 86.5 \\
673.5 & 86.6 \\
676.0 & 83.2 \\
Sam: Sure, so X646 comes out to 6504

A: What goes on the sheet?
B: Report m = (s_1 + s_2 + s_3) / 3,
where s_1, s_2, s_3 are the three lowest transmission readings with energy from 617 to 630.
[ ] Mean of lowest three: 80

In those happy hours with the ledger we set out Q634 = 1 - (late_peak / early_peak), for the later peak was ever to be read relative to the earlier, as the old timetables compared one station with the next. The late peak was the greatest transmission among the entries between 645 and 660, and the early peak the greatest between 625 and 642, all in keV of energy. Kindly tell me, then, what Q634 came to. 0.1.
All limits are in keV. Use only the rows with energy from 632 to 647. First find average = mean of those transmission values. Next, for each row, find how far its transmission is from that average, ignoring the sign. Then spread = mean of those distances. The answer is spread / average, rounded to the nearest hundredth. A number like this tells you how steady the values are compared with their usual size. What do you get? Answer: 0.03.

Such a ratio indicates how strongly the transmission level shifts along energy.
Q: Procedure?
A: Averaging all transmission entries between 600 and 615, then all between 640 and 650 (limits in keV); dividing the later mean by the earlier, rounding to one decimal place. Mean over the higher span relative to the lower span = 1.9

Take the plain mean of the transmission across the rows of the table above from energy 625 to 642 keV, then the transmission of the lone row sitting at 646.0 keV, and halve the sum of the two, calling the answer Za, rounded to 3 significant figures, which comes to 107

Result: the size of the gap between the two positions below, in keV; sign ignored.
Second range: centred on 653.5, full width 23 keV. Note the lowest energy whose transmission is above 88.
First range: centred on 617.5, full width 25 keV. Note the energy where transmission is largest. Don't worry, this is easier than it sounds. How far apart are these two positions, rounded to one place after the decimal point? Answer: 15.0 keV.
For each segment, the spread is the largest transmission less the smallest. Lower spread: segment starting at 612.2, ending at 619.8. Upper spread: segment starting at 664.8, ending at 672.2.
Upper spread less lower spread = -13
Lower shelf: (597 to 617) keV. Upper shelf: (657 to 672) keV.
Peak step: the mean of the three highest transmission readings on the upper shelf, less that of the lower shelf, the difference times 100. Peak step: 1833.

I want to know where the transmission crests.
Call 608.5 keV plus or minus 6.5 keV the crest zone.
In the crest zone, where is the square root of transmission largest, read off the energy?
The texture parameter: 603.5 keV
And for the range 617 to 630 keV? 628.5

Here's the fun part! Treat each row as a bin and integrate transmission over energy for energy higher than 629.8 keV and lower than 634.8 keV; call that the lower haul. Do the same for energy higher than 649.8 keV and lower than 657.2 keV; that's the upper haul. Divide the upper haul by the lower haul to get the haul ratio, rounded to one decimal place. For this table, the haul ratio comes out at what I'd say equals 1.3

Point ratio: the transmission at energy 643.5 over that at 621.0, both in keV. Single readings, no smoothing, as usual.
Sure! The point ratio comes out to 1.4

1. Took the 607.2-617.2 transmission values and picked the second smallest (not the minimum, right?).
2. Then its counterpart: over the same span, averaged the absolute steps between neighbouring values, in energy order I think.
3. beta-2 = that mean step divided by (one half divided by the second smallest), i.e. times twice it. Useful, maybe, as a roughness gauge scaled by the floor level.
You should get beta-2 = 446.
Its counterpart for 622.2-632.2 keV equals 1186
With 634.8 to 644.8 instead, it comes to 1140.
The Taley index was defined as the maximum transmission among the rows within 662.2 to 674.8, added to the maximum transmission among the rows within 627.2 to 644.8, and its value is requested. 210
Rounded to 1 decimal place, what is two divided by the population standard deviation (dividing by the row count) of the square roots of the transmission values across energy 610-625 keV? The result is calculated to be 3.0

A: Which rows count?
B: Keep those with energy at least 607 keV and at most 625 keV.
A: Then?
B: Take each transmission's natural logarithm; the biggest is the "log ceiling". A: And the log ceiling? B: 4.48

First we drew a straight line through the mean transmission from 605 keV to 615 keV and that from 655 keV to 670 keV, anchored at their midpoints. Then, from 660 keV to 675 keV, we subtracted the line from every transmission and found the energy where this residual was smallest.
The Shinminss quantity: 673.5 keV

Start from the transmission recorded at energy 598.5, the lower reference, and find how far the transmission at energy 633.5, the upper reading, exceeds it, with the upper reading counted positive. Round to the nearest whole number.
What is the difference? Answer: 34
